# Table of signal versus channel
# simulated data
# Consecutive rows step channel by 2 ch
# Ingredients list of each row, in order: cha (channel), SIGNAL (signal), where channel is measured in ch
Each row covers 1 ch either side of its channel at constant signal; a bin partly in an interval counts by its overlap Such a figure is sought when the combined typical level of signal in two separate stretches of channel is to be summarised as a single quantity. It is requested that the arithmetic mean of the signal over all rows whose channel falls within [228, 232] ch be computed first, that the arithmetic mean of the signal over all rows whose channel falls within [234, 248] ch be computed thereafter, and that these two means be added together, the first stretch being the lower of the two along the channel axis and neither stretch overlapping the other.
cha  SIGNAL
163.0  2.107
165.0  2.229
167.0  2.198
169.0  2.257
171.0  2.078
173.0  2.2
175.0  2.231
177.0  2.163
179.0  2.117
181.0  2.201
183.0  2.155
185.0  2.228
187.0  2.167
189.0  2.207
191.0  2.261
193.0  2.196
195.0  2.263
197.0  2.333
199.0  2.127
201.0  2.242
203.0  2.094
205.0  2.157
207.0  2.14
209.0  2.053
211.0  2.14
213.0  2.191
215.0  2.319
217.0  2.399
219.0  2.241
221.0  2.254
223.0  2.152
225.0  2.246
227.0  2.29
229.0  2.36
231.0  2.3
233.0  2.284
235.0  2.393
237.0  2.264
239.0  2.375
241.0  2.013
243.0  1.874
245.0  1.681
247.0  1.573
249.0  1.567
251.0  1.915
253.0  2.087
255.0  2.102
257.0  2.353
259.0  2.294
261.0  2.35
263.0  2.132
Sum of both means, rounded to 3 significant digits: 4.35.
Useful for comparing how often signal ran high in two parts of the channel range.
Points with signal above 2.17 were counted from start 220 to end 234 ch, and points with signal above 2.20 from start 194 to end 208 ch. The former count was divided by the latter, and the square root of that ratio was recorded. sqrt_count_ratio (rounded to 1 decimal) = 1.4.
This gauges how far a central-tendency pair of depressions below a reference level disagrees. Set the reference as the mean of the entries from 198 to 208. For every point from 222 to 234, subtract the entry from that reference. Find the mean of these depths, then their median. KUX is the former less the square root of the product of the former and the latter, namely -0.25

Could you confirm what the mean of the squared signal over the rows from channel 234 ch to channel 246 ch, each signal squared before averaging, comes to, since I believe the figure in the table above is 4.5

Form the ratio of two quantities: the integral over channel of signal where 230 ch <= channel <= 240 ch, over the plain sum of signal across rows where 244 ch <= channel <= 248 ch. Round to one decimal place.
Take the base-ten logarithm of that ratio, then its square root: 0.9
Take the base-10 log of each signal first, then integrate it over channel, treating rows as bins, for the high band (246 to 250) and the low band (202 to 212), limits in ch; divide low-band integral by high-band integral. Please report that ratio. 4.2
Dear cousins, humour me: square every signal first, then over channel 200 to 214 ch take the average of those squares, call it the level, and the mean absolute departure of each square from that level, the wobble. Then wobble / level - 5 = -4.96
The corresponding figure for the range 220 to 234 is -4.96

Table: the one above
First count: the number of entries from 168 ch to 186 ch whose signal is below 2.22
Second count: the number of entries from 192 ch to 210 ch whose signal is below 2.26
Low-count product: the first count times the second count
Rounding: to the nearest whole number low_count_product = 42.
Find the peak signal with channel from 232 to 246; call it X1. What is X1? 2.393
